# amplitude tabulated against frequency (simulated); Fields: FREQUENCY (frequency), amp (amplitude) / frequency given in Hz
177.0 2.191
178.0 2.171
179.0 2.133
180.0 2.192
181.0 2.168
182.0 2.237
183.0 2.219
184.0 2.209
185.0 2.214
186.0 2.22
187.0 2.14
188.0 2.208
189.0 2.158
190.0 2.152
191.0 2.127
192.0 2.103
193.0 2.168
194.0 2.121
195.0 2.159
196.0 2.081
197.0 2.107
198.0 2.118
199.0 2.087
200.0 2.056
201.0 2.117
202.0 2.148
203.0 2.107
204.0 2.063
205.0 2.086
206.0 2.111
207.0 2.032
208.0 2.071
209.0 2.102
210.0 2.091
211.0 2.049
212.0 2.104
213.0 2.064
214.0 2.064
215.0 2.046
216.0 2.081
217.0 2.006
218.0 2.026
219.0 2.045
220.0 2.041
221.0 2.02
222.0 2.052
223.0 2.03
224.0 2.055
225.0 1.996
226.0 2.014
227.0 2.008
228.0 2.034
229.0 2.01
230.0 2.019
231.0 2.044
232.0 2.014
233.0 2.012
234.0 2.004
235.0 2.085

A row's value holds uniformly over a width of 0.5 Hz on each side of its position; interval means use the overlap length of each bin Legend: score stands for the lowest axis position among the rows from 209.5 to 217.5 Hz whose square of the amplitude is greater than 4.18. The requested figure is 210.0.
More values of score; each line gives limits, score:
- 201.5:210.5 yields 202.0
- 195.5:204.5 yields 196.0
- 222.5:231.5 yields 224.0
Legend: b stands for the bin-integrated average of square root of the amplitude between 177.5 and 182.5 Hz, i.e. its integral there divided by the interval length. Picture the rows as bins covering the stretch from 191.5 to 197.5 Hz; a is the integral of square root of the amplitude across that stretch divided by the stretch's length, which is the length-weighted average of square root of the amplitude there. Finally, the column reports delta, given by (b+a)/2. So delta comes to 1.47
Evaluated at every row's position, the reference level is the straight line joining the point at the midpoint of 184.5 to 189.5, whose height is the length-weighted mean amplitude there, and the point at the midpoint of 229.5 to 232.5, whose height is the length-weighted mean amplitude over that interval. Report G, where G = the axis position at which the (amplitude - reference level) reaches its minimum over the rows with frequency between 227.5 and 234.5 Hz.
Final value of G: 229.0 Hz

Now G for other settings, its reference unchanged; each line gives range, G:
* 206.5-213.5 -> 207.0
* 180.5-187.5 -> 187.0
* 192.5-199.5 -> 196.0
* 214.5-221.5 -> 217.0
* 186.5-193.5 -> 192.0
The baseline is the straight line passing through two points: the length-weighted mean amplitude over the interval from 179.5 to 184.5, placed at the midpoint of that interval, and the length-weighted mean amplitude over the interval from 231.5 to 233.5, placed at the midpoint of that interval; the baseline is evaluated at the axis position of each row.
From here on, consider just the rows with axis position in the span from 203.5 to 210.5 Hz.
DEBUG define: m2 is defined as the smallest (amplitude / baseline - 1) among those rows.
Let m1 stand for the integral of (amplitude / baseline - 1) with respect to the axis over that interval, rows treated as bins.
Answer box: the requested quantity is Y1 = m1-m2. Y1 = -0.06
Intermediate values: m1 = -0.10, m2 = -0.037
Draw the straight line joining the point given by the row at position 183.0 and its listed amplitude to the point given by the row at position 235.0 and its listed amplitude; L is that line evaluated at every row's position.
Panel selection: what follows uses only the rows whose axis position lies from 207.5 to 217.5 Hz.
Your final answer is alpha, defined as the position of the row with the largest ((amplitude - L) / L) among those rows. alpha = 212.0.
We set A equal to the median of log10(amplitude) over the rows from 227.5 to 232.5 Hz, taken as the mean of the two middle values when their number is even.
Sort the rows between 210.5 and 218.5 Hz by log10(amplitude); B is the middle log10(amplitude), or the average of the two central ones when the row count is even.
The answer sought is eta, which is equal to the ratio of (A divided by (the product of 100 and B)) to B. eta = 0.0311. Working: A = 0.305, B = 0.313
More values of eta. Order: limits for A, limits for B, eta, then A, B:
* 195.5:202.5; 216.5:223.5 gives 0.0342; 0.324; 0.307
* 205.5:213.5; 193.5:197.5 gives 0.0301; 0.318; 0.325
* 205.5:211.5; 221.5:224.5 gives 0.0327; 0.318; 0.312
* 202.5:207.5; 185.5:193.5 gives 0.0287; 0.319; 0.333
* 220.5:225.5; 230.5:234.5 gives 0.0333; 0.307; 0.304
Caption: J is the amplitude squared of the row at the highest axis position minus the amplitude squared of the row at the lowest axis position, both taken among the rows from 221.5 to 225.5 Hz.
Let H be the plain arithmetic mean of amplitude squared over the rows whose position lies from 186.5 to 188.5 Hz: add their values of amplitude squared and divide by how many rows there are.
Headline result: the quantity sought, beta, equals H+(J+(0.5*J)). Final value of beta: 4.39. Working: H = 4.7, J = -0.23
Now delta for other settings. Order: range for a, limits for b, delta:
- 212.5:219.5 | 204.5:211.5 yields 1.44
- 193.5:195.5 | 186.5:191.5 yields 1.47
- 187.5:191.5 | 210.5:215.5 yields 1.45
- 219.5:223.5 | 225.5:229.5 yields 1.42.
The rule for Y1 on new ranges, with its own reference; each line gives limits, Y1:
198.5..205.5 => -0.07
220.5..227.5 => -0.05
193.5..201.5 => -0.11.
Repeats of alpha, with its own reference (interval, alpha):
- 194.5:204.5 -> 202.0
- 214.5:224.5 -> 216.0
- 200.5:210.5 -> 202.0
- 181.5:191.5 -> 182.0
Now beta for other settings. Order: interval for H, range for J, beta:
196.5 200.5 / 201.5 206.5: 4.14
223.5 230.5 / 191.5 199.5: 3.98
